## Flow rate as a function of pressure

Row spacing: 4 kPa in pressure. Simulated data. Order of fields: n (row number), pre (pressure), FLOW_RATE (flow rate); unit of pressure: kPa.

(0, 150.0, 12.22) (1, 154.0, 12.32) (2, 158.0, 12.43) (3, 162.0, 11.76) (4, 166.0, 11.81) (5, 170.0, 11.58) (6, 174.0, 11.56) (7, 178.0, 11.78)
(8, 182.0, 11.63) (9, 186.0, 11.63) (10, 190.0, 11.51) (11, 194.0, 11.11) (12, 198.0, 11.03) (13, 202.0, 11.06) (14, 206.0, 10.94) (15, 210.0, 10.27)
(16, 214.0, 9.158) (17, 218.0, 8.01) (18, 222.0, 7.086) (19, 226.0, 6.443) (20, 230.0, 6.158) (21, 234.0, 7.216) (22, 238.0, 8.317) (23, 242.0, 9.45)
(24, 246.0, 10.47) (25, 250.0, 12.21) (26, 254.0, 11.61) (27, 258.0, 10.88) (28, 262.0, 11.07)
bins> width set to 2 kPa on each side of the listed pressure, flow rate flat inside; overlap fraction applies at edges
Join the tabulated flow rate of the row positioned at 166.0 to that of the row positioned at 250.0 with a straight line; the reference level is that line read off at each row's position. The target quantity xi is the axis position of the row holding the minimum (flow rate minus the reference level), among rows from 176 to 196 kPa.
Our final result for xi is 194.0 kPa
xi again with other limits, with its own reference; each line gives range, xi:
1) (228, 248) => 230.0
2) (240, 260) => 242.0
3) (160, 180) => 174.0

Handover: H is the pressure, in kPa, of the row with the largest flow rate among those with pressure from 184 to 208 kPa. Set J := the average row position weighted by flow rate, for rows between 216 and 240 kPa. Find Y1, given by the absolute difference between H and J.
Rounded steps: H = 186.0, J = 228.1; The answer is 42.1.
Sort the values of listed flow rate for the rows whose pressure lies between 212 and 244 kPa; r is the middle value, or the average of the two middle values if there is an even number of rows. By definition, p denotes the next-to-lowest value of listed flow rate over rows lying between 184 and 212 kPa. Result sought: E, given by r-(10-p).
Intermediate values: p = 10.94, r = 7.6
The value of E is 8.6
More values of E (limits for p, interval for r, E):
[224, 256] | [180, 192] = 8.1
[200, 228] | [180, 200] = 8.6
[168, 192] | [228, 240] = 8.8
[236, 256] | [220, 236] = 6.2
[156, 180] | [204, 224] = 10.7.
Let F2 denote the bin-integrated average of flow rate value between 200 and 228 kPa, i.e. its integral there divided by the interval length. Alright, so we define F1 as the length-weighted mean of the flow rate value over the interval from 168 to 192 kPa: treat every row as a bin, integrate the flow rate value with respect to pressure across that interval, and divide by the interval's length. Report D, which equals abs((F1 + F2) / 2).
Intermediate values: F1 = 11.6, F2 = 9.0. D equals 10.3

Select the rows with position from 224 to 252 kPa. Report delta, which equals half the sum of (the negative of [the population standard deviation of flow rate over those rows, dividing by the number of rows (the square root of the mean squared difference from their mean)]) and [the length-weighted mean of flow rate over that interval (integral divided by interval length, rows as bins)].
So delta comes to 3.3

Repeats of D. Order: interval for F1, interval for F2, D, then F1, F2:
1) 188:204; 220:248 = 9.5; 11.2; 7.9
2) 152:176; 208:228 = 10.1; 11.9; 8.2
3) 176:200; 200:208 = 11.2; 11.4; 11.0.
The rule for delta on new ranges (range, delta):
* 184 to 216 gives 5.0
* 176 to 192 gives 5.8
